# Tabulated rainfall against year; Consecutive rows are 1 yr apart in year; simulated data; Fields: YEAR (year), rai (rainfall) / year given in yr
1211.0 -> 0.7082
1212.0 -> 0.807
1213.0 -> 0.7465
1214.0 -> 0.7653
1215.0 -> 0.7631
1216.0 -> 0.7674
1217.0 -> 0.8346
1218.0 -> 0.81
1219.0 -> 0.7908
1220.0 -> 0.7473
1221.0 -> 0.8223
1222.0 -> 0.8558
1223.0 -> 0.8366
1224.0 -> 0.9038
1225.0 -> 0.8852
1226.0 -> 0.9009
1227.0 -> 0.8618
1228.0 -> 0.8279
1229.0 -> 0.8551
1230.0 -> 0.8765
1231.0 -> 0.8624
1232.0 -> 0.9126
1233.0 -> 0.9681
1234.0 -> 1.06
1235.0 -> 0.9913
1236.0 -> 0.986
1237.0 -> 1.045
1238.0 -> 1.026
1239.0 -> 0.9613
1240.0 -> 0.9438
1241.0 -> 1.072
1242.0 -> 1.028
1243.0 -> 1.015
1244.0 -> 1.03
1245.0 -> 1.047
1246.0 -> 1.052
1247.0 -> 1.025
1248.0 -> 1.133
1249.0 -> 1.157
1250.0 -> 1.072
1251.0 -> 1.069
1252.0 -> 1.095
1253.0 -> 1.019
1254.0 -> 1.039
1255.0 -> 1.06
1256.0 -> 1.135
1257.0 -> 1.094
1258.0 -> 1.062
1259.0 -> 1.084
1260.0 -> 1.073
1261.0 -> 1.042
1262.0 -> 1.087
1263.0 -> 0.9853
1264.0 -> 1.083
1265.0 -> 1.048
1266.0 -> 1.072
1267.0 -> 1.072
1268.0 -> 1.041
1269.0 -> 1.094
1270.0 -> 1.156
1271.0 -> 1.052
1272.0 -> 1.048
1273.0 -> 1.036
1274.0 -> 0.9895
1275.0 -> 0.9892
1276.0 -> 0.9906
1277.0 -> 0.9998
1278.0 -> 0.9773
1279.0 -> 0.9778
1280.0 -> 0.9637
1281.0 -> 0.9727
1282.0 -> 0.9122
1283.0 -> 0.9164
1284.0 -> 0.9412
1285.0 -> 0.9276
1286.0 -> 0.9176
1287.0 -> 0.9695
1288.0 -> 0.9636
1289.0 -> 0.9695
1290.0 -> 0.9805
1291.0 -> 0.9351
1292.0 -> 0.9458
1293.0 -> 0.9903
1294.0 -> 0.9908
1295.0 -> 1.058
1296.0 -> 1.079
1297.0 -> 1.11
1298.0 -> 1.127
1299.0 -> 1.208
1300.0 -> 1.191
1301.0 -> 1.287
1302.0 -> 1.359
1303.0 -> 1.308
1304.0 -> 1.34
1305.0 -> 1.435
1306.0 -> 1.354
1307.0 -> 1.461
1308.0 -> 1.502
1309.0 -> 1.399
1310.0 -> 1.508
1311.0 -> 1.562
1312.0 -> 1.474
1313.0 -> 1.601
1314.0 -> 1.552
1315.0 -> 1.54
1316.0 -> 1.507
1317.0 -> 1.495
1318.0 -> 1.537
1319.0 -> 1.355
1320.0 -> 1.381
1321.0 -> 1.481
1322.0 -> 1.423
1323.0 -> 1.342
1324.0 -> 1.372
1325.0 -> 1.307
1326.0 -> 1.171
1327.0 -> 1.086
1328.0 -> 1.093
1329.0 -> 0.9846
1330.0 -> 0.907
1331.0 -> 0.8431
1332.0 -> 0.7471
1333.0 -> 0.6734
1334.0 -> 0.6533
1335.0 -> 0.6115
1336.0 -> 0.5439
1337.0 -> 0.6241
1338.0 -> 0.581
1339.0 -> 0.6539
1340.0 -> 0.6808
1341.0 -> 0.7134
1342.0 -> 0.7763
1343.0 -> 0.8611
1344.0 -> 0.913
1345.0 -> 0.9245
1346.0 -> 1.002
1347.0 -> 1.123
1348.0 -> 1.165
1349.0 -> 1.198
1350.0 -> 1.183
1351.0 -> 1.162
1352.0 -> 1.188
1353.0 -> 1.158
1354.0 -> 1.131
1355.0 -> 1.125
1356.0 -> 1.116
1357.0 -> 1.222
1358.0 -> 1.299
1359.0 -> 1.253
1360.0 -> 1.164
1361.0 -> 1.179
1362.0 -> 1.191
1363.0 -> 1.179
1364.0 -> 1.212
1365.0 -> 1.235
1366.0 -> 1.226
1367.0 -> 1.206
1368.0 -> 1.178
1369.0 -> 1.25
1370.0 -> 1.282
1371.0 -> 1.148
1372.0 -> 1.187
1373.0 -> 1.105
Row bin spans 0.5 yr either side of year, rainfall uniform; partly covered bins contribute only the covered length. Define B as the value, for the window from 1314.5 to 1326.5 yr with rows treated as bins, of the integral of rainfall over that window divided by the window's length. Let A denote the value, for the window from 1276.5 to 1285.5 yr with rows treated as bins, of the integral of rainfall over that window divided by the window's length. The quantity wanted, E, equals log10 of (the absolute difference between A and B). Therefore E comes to -0.3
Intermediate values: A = 0.95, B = 1.41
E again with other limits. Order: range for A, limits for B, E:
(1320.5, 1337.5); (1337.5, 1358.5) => -1.8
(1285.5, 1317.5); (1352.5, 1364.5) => -1.2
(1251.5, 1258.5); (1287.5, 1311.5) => -0.9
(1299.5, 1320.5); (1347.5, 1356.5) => -0.6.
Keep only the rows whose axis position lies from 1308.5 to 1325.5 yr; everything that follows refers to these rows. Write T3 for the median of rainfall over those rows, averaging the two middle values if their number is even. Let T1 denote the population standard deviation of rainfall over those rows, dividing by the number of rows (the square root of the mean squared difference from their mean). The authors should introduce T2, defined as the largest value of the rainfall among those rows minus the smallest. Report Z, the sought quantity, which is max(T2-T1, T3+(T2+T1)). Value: 1.86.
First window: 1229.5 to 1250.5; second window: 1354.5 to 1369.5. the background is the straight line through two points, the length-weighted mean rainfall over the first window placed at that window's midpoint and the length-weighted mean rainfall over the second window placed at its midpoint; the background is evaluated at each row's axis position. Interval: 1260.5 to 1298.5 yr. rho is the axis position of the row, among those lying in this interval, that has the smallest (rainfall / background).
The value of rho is 1282.0 yr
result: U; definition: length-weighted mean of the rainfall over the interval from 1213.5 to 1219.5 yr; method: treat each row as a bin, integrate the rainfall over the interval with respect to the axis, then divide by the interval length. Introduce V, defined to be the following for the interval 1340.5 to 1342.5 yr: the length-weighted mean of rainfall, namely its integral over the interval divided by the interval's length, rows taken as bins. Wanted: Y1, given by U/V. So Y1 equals 1.06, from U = 0.79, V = 0.74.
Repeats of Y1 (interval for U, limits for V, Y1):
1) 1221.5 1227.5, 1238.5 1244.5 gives 0.87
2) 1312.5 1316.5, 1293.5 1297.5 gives 1.46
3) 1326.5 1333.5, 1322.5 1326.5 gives 0.70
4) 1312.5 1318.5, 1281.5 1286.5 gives 1.67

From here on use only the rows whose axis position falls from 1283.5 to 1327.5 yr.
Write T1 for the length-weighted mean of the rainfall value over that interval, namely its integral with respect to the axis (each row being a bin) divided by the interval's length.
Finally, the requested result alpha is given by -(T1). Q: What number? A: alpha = -1.26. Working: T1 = 1.26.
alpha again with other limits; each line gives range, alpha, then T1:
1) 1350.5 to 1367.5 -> -1.19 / 1.19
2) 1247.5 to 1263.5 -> -1.08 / 1.08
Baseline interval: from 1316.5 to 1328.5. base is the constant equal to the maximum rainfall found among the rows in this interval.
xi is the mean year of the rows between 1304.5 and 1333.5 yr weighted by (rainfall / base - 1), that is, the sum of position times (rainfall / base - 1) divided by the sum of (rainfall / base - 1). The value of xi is 1326.7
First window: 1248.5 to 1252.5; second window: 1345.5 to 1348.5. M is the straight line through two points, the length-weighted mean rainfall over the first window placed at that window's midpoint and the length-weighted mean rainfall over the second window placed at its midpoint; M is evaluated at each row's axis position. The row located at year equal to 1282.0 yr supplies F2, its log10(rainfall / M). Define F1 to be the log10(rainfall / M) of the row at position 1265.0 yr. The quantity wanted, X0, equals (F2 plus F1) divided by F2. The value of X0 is 1.25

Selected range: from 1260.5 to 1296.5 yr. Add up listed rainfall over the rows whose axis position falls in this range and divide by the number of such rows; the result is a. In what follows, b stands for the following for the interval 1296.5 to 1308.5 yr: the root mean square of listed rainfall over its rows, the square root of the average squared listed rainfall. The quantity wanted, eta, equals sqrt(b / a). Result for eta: 1.14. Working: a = 1.00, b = 1.31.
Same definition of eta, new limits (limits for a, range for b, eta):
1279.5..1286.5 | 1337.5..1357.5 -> 1.04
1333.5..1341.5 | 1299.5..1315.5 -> 1.51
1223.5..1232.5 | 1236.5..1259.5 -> 1.10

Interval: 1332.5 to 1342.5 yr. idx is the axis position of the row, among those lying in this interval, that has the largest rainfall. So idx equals 1342.0 yr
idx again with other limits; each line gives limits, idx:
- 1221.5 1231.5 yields 1224.0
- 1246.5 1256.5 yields 1249.0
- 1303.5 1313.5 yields 1313.0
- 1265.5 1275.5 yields 1270.0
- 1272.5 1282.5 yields 1273.0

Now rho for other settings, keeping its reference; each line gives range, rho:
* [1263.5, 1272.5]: 1268.0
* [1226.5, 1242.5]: 1228.0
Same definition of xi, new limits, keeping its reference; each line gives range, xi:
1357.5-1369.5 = 1363.6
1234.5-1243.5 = 1239.0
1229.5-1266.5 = 1247.2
